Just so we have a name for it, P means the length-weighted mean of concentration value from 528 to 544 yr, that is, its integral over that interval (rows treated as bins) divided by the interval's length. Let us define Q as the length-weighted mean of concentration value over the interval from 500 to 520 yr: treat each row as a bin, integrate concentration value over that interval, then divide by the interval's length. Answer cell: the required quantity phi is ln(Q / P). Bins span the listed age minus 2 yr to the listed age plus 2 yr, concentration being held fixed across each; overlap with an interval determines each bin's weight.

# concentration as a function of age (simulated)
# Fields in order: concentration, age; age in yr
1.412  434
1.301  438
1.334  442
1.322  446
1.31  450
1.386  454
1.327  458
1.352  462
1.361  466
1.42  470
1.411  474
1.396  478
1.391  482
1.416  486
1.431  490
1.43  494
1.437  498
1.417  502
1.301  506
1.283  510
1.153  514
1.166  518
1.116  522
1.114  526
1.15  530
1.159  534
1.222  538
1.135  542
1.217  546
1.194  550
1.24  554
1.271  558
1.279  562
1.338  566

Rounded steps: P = 1.17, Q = 1.26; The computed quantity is 0.08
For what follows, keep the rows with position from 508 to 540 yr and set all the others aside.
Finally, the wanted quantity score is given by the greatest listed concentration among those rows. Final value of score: 1.283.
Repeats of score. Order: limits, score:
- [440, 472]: 1.42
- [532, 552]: 1.222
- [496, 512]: 1.437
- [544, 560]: 1.271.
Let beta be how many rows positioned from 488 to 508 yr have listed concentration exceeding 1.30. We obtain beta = 5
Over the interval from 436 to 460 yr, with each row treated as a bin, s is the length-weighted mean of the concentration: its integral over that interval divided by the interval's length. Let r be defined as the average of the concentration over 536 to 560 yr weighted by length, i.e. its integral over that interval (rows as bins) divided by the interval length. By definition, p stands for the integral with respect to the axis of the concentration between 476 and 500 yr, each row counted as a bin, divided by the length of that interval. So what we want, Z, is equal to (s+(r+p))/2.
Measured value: 1.98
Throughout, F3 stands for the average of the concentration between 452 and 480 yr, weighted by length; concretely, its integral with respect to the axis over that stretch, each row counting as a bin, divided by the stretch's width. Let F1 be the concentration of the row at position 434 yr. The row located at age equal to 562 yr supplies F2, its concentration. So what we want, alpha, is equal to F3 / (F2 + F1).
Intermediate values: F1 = 1.412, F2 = 1.279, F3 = 1.38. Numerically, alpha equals 0.51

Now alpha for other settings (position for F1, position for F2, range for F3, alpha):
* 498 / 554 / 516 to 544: 0.43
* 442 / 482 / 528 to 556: 0.44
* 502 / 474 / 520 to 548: 0.41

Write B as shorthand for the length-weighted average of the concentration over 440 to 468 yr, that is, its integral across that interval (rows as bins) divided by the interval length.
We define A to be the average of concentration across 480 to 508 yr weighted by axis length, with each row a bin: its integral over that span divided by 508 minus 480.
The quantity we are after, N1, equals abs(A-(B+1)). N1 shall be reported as 0.9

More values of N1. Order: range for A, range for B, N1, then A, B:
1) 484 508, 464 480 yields 1.0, 1.41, 1.40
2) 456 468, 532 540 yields 0.8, 1.35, 1.19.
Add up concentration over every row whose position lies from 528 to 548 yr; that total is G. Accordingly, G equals 5.88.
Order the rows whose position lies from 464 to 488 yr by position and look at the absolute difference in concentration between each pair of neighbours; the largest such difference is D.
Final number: 0.059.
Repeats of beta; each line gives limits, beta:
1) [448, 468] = 5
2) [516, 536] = 0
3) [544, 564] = 0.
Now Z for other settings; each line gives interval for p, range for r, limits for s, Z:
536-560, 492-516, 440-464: 1.94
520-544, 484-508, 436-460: 1.94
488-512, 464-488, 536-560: 2.00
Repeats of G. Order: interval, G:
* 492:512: 6.87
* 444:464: 6.70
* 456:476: 6.87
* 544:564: 6.20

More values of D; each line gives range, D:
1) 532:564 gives 0.087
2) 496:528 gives 0.130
